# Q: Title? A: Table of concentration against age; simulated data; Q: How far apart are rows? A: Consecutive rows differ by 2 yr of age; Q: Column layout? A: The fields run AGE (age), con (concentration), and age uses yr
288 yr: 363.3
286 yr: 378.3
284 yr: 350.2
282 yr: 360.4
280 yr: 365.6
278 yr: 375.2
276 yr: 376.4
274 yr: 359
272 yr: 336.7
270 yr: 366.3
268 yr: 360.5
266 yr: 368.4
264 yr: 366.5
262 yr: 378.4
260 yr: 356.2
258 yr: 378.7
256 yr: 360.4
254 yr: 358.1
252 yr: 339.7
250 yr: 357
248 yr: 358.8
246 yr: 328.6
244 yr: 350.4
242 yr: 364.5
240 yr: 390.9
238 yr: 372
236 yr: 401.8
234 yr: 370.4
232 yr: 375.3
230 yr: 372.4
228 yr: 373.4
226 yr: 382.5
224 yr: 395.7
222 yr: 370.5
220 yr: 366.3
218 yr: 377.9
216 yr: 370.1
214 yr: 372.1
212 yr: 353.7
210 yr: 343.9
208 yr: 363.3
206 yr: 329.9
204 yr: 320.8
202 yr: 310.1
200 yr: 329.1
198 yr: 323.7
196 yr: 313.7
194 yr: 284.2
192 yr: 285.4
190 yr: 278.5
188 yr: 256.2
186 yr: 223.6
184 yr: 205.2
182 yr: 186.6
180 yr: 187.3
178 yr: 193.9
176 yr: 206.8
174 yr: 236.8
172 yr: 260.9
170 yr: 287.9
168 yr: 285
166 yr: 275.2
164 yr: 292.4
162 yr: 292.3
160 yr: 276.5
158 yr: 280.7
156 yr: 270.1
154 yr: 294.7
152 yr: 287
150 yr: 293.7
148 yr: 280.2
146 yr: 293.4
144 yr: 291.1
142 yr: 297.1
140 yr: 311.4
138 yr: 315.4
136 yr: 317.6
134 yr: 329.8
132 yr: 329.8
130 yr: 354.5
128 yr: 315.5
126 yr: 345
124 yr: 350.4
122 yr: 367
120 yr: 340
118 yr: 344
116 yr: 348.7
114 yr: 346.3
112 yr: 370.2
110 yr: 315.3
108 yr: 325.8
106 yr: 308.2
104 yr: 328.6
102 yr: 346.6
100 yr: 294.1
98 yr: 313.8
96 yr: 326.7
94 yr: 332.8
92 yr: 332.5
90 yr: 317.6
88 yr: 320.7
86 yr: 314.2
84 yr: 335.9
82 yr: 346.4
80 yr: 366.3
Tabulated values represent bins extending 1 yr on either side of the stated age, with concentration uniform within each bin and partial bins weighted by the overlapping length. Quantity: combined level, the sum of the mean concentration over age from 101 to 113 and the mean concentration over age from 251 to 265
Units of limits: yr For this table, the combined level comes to 695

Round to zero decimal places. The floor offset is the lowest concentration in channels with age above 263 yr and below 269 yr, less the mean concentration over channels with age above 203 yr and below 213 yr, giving 18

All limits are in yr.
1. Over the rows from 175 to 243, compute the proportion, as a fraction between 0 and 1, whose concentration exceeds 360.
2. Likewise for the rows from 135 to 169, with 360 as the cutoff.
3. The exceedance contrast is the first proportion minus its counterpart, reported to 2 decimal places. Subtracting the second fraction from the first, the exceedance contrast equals 0.47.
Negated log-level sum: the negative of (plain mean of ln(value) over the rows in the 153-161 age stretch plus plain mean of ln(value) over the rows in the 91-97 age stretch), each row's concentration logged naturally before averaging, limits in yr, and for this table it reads -11.4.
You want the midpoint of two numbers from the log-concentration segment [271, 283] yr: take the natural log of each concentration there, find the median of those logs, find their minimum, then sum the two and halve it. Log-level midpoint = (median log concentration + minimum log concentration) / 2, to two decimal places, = 5.86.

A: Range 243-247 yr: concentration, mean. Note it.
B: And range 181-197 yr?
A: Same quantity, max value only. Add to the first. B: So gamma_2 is 653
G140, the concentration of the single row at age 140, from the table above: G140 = 311.4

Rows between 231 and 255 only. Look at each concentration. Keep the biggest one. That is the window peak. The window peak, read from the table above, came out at 401.8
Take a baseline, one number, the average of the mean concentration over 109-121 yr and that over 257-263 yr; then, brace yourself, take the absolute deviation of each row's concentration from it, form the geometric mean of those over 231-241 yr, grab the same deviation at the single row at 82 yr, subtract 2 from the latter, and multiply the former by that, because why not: 199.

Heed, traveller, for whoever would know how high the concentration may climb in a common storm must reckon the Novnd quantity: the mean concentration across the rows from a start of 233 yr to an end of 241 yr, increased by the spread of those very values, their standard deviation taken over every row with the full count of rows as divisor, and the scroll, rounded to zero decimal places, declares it 397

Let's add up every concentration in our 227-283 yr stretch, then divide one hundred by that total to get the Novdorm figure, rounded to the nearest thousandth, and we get 0.010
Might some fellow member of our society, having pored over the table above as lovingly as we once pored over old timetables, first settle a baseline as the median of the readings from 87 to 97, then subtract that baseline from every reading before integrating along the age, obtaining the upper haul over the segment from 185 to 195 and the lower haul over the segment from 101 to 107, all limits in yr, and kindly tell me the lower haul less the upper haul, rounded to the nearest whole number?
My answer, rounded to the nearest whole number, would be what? 618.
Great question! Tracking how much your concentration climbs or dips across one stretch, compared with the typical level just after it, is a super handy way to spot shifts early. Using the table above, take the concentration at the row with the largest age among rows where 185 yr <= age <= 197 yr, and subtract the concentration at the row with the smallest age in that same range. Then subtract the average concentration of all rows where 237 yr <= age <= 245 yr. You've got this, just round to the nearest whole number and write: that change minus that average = -279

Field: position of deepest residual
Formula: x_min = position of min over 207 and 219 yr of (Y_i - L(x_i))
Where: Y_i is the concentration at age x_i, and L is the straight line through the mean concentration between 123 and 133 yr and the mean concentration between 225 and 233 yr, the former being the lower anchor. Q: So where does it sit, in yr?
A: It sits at 210 yr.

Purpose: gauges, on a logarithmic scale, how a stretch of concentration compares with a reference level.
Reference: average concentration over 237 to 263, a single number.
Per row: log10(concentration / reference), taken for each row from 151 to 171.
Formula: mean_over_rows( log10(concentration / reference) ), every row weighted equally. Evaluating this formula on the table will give -0.10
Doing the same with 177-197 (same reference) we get -0.18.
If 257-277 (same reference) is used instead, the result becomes 0.00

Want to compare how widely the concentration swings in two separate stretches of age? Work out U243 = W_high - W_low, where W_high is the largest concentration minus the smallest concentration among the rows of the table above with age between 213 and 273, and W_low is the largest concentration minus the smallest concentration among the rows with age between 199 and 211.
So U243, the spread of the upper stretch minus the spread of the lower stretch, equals 20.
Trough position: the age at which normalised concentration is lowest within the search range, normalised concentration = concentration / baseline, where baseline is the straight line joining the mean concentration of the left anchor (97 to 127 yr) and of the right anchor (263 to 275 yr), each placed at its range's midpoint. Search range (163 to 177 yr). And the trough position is 176 yr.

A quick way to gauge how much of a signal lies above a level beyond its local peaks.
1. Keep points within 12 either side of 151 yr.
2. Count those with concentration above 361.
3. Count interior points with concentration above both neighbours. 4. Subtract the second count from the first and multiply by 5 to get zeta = -20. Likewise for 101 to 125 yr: -10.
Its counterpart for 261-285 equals 20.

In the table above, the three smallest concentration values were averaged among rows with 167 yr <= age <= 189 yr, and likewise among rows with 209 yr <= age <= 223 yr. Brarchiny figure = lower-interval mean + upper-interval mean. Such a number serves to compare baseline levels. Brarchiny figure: 544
